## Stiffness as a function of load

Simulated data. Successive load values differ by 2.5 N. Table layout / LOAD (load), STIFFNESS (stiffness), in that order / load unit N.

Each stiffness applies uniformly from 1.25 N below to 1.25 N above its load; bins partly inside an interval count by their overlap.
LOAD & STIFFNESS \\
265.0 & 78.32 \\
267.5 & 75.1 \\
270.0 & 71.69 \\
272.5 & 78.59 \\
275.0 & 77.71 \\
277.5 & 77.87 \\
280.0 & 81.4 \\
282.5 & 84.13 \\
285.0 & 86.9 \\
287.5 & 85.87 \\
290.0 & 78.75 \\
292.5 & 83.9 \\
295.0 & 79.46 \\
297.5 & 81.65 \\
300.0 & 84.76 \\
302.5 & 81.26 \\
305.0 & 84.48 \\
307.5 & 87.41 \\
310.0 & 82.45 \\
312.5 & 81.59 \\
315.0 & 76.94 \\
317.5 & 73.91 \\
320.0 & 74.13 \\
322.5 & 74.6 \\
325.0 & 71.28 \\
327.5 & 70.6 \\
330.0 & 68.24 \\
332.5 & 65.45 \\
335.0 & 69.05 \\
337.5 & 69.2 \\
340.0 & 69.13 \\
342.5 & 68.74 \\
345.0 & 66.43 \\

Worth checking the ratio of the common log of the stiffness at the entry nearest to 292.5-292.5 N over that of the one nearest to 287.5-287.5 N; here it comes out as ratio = 0.99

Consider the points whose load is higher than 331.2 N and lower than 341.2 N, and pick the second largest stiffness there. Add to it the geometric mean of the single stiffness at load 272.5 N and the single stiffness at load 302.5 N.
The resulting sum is 149.0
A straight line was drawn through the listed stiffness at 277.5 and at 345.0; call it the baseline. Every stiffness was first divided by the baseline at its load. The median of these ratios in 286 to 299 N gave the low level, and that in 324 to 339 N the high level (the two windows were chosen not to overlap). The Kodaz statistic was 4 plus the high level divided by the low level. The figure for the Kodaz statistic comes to 4.93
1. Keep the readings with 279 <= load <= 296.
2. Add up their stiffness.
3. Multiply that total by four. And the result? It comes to 2322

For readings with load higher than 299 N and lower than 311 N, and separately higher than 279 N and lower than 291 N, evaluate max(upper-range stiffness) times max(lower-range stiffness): 7596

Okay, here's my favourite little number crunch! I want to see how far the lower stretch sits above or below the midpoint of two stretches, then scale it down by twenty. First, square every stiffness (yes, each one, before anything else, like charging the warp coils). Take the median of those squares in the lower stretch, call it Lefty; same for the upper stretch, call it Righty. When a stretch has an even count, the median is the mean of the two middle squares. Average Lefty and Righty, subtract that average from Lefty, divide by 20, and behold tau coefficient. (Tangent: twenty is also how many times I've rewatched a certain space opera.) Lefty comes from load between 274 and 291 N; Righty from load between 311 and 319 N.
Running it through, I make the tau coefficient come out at 18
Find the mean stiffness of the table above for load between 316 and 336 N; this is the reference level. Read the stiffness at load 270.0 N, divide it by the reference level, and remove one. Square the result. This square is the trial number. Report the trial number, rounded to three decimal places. 0.000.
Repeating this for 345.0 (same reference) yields 0.004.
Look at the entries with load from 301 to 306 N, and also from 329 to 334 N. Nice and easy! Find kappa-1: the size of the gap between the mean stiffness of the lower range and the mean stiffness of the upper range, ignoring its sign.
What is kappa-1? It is 16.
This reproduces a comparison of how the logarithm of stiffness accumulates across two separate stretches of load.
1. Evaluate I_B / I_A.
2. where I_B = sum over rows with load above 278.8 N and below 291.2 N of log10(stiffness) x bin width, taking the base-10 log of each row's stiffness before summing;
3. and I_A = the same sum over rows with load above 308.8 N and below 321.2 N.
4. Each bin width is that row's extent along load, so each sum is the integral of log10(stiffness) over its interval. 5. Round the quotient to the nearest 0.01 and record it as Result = 1.02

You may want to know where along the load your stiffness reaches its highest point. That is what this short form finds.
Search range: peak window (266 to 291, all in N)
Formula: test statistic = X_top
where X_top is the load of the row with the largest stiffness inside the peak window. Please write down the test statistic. 285.0 N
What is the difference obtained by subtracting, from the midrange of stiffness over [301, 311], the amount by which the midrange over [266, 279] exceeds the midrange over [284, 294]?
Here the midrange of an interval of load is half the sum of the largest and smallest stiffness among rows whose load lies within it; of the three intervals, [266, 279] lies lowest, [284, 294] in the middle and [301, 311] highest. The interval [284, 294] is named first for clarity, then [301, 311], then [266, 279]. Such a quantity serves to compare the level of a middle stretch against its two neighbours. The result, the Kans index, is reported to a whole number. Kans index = 92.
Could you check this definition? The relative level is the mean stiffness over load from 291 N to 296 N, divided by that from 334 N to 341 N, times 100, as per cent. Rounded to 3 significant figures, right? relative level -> 118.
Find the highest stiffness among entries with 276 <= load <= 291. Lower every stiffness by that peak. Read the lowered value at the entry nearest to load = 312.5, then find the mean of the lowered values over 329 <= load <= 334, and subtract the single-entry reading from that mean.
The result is -15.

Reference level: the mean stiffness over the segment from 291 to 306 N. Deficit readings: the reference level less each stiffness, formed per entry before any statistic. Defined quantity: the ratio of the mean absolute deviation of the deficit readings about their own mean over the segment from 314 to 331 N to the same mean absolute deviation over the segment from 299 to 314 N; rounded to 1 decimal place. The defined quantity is 1.3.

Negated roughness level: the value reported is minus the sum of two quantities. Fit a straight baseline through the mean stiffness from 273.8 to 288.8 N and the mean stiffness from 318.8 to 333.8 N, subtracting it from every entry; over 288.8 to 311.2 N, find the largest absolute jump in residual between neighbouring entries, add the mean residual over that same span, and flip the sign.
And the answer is -11.0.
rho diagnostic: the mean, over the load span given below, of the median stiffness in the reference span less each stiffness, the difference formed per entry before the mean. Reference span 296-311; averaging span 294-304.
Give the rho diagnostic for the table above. 2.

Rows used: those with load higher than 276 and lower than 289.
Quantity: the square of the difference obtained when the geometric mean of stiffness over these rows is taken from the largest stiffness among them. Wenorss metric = 14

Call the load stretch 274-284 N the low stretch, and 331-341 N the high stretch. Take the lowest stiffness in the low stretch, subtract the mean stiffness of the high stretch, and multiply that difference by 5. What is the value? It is 48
